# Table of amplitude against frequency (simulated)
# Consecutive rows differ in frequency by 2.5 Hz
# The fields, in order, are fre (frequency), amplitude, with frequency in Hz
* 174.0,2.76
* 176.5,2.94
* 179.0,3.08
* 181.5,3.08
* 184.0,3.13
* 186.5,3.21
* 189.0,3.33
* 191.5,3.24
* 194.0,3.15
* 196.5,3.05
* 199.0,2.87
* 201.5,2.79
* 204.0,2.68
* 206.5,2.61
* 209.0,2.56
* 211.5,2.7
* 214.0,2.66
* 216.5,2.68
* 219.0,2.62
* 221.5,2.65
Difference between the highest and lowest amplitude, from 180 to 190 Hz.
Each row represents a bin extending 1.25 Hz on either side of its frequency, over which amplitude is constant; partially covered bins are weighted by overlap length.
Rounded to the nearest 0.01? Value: 0.25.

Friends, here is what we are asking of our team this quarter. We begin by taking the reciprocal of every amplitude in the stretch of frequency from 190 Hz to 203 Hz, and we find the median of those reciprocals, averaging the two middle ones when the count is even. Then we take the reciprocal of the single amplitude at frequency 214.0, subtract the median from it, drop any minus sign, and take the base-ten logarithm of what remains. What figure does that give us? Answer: -1.32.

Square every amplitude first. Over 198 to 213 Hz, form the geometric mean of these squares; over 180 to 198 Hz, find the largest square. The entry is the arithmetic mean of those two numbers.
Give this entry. 9.2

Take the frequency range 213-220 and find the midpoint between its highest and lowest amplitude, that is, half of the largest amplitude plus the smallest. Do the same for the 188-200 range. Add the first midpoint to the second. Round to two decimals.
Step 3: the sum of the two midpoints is 5.75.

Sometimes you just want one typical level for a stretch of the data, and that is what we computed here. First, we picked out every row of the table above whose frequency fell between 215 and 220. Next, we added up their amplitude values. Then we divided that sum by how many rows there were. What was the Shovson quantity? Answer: 2.65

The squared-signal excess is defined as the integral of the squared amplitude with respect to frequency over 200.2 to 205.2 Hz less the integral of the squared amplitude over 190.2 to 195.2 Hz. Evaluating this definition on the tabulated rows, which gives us -14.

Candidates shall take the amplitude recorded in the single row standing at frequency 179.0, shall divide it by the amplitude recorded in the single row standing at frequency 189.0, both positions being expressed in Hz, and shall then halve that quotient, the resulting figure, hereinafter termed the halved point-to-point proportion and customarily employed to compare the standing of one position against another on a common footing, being 0.46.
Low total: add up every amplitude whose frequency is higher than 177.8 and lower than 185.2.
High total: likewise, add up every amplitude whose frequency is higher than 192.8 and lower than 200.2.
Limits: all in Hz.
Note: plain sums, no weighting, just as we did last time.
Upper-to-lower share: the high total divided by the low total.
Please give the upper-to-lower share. 0.98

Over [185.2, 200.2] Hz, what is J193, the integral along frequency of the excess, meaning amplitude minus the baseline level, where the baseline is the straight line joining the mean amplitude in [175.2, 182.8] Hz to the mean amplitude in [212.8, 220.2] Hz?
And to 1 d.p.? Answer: 3.7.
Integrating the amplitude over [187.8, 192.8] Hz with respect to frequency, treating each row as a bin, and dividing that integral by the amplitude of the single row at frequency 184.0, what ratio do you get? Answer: 5.2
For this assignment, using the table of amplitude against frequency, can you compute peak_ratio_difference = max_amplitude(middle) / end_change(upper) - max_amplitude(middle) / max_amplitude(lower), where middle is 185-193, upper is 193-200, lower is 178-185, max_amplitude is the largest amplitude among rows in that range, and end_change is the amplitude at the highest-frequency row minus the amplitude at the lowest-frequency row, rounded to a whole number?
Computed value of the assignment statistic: -13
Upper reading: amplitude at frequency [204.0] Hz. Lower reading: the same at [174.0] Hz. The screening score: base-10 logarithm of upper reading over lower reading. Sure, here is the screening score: -0.01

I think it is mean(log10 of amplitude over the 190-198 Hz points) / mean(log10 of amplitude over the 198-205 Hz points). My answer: 1.12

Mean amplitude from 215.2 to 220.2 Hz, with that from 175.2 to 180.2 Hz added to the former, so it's 5.66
